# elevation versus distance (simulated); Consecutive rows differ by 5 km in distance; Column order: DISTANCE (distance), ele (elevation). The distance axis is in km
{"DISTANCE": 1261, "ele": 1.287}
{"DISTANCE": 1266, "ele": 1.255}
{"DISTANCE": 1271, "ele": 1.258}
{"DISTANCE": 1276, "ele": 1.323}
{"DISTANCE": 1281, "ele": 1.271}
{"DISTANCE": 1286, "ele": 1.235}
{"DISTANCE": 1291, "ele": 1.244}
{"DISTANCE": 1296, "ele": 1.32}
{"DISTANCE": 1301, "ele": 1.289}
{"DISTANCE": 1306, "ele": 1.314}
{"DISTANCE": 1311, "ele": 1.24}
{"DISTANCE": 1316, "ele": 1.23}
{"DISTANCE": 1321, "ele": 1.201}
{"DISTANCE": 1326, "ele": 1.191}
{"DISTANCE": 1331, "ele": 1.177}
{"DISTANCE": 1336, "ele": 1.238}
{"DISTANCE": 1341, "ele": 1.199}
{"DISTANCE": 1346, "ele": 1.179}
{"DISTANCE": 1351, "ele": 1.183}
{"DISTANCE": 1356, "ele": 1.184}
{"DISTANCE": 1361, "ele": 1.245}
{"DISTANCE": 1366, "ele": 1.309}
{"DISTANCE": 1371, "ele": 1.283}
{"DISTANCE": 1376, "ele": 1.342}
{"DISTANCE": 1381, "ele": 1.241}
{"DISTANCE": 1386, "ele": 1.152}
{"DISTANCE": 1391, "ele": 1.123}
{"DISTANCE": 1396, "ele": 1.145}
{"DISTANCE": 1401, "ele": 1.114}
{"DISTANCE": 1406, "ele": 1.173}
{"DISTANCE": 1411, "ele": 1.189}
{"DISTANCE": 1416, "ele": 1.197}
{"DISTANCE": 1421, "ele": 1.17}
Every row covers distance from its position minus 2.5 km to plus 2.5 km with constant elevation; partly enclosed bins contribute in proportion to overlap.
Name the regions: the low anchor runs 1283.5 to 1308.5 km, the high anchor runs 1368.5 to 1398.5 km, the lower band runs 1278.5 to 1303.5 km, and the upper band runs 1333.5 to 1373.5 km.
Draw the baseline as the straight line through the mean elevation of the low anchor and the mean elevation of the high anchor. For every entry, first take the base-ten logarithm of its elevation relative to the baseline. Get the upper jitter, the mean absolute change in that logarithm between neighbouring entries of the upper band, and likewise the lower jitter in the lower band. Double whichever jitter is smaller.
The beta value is 0.022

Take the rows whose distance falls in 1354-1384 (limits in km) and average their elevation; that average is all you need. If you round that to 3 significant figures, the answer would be 1.27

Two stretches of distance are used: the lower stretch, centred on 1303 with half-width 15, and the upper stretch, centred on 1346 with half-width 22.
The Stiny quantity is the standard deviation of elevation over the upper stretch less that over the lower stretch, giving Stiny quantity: 0.005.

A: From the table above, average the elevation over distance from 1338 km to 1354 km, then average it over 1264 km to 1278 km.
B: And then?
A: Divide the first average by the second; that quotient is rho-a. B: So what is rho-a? 0.93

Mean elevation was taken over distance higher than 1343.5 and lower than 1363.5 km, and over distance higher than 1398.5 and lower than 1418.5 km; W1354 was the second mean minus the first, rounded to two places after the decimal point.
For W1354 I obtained -0.03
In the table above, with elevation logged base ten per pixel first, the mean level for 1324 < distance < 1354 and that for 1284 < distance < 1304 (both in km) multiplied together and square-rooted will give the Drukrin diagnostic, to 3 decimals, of 0.090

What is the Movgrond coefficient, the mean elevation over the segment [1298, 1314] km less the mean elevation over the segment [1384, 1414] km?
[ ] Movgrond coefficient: 0.13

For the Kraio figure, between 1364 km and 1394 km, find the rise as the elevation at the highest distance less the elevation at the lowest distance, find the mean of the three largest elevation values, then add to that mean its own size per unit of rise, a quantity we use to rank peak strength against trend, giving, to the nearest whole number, -6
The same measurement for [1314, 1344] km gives -38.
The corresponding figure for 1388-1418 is 17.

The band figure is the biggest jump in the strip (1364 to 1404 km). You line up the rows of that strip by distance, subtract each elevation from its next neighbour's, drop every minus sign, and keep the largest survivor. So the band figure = 0.101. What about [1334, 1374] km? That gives 0.064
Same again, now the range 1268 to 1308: 0.076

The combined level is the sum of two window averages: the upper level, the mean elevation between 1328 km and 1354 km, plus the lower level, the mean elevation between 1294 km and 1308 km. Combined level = 2.50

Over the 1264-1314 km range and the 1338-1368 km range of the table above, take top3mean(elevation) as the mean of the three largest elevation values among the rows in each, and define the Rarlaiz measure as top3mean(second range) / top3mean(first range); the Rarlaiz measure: 0.95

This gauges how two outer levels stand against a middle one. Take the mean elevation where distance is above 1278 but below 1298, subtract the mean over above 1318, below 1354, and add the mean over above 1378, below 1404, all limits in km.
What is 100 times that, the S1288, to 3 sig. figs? 123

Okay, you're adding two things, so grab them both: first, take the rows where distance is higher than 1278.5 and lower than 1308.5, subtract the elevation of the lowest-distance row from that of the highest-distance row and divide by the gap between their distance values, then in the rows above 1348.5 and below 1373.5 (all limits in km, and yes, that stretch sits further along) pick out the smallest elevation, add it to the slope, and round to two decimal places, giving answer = 1.18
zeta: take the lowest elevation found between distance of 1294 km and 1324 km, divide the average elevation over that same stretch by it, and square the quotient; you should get 1.11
